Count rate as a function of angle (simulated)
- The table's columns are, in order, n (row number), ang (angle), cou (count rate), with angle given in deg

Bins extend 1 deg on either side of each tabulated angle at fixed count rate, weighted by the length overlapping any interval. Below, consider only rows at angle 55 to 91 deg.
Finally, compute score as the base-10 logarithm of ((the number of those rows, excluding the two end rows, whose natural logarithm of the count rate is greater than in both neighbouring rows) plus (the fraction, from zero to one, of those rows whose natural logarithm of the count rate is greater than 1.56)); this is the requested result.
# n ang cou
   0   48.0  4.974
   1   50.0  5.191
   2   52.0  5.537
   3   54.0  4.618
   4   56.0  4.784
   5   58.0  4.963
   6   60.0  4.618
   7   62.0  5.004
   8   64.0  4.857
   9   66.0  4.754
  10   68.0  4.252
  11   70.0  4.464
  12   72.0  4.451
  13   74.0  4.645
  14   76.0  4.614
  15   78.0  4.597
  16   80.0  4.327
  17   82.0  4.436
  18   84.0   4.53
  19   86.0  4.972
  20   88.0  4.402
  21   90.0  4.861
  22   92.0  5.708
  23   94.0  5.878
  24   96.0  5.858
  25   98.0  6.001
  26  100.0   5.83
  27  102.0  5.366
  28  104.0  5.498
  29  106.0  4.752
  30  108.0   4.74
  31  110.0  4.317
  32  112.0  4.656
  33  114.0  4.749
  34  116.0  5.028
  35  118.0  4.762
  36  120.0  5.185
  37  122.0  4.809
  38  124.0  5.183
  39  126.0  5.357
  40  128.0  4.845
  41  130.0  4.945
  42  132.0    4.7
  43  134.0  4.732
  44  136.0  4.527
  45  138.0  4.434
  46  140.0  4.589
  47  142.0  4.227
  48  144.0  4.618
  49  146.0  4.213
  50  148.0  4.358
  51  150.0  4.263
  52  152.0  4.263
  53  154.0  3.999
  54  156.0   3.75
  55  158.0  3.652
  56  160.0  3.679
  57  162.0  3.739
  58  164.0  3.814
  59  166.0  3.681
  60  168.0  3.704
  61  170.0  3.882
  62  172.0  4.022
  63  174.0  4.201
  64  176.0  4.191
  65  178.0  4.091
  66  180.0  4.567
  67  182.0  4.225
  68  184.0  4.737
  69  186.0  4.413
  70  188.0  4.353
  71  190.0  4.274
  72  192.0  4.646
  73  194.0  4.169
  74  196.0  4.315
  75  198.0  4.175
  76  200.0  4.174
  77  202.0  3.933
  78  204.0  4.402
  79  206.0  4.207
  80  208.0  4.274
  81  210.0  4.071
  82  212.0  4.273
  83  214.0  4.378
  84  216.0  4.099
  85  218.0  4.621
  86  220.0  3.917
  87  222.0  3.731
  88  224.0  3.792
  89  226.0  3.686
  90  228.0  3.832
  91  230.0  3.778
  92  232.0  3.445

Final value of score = 0.73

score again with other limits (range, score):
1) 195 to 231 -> 0.78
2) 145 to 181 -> 0.48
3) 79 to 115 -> 0.65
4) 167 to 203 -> 0.70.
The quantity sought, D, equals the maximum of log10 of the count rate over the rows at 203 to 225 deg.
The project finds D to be 0.66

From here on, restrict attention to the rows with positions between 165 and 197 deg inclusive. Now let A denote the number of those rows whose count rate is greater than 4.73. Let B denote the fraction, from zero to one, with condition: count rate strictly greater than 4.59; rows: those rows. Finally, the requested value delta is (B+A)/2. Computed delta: 1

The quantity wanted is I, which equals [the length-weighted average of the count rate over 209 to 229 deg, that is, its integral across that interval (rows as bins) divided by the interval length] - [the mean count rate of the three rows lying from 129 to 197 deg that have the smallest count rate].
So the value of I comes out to 0.4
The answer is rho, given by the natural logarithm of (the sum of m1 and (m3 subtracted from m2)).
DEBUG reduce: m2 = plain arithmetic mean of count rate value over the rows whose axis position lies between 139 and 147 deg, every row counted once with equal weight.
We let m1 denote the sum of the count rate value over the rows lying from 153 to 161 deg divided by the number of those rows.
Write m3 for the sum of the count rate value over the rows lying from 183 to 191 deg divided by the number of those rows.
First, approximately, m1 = 3.8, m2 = 4.4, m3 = 4.4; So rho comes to 1.32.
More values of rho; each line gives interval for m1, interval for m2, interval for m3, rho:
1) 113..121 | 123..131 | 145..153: 1.75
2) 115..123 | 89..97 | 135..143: 1.80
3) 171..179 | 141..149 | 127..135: 1.30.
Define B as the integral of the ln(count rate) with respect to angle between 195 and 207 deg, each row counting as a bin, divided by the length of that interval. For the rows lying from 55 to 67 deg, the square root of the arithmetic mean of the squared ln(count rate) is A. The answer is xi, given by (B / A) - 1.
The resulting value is -0.09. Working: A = 1.57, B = 1.43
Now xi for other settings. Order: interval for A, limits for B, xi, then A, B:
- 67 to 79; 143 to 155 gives -0.03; 1.50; 1.45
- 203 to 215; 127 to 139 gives 0.07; 1.45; 1.55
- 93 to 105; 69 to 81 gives -0.14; 1.75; 1.51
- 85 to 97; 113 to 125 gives -0.04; 1.66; 1.60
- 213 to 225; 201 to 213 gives 0.02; 1.41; 1.43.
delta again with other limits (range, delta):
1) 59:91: 3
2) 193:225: 0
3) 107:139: 6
